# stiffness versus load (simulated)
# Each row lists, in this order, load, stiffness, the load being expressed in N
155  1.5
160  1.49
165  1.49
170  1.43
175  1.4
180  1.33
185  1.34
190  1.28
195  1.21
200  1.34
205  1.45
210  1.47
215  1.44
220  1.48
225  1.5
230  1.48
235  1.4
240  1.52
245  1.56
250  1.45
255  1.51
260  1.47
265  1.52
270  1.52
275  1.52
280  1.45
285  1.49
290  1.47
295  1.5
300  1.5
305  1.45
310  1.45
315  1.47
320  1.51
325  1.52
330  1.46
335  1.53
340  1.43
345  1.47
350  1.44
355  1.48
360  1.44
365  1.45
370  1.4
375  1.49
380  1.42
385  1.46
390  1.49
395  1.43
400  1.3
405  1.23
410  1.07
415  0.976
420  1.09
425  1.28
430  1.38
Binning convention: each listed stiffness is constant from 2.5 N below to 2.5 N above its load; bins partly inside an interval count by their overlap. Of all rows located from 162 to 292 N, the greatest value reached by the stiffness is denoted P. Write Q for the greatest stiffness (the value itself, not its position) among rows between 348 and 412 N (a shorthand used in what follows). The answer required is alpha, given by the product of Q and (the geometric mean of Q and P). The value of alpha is 2.27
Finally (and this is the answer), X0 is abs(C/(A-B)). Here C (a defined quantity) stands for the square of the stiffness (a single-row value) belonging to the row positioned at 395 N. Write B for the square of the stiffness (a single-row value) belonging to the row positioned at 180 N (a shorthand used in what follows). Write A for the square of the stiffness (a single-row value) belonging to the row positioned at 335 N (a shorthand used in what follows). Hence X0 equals 4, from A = 2.34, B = 1.77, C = 2.04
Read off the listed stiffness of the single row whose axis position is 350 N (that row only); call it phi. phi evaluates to 1.44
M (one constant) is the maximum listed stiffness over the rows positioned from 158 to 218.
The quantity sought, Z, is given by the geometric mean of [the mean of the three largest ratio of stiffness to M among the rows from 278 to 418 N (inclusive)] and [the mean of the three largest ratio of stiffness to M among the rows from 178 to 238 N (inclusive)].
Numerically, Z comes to 1.009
